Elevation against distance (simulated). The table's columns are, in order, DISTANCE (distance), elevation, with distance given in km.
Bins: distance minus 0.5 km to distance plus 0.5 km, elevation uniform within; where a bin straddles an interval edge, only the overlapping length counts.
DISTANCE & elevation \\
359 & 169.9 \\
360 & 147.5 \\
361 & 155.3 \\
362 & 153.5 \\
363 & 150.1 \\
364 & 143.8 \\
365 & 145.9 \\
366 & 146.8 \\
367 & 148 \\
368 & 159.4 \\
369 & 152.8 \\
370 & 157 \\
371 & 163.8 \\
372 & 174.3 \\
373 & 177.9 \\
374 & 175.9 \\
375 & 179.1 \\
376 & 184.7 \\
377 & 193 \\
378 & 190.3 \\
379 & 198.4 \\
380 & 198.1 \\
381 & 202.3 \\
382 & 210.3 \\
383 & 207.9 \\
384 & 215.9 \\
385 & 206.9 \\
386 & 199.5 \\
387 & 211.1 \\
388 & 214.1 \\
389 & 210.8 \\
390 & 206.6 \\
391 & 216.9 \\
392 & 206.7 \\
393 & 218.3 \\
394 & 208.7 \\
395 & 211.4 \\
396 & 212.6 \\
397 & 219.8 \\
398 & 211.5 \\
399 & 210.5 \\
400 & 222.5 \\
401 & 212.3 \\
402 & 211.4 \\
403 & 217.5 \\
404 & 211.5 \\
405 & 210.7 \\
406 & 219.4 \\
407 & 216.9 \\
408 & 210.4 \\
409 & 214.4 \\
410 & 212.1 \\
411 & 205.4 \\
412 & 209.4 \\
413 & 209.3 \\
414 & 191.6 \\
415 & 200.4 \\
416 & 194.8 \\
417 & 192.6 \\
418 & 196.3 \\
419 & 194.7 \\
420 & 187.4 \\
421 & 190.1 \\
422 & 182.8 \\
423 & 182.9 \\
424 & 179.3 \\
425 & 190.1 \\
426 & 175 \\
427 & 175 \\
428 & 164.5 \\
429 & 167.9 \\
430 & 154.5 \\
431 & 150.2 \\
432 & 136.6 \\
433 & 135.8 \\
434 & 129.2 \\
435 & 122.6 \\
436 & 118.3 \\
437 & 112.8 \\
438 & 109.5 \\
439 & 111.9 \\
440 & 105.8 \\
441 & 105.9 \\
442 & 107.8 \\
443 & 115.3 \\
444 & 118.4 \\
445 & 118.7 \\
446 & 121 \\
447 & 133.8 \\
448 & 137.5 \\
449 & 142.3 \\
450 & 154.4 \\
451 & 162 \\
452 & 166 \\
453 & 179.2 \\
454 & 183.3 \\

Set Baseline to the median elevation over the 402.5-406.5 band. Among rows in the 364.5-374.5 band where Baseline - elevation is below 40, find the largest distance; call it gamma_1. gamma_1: 374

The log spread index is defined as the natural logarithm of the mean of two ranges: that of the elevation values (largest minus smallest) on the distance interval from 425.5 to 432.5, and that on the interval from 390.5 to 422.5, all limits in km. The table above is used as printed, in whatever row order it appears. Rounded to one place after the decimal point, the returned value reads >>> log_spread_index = 3.7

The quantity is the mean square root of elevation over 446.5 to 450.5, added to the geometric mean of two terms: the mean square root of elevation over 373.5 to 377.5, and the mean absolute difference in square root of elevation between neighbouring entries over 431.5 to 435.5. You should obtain 13.6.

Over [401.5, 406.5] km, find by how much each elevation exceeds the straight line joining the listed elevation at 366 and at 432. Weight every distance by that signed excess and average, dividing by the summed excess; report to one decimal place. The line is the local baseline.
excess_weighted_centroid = 404.0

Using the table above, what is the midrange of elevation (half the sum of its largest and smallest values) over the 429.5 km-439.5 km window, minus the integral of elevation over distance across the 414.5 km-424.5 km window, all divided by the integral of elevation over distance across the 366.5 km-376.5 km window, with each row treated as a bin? -1.06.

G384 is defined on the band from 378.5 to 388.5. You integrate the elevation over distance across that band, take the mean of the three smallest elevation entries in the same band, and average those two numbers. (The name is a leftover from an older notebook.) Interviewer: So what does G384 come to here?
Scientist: 1132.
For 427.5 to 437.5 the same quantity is 755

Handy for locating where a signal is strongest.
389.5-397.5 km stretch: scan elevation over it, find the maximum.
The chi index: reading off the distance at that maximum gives 397 km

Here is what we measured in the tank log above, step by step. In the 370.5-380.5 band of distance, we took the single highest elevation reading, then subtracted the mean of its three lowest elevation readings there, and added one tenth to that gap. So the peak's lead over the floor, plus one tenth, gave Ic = 27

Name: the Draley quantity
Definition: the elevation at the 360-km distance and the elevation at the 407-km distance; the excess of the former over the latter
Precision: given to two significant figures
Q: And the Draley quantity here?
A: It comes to -69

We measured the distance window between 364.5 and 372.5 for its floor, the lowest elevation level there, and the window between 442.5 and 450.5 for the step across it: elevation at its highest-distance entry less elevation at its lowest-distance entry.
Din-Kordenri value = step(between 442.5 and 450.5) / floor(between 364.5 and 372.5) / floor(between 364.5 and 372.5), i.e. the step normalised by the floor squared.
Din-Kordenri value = 0.0018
